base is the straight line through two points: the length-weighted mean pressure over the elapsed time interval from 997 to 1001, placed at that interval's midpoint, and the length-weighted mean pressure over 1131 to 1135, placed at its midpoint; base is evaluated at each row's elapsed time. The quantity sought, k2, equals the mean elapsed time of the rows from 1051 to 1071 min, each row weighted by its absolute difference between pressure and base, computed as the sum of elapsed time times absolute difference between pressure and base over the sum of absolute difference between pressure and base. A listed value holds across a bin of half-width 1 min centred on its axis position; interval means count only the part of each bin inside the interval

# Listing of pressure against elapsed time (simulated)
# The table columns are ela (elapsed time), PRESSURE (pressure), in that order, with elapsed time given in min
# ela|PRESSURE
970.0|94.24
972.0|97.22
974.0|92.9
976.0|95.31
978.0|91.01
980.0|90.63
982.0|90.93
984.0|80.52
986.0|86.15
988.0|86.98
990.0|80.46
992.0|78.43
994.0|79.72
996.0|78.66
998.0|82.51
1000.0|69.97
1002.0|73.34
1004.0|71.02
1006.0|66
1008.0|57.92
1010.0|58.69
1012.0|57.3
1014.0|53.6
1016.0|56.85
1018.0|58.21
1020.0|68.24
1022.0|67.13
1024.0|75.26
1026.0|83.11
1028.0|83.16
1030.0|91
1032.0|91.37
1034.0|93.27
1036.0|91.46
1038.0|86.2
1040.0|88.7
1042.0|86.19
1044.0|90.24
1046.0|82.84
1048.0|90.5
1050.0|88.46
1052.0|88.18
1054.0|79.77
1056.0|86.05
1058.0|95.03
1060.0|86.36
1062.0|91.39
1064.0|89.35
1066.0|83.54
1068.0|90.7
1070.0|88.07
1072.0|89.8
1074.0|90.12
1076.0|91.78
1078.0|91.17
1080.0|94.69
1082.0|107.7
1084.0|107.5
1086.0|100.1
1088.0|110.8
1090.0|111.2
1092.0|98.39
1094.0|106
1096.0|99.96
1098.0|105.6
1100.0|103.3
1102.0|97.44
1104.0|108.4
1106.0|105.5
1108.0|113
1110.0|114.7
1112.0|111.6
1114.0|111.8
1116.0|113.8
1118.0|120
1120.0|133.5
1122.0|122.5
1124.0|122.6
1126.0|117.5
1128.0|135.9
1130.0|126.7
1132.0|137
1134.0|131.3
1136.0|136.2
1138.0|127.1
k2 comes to 1061.6 min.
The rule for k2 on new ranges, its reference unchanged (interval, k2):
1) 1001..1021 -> 1012.8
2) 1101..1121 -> 1109.4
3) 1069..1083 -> 1075.2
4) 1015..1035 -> 1020.4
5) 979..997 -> 985.4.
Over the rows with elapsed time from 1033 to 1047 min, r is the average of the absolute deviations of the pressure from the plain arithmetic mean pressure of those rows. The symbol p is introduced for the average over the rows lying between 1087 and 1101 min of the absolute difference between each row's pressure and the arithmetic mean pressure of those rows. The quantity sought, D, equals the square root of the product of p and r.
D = 3.3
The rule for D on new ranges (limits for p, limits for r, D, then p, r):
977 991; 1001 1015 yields 4.9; 3.68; 6.5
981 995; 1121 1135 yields 5.0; 4.03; 6.1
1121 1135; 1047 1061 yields 4.4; 6.08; 3.2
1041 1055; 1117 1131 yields 4.2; 3.14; 5.6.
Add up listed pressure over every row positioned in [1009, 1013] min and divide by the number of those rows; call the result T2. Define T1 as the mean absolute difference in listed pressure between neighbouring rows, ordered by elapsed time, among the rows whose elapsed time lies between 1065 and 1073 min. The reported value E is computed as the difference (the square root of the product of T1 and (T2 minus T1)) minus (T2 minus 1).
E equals -43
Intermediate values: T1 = 3.8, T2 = 58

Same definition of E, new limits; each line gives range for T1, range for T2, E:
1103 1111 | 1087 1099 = -84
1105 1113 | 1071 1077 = -71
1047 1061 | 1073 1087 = -74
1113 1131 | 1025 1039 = -62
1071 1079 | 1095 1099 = -92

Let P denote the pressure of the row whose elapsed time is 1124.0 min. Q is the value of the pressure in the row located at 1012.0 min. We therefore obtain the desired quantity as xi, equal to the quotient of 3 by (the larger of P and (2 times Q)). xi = 0.024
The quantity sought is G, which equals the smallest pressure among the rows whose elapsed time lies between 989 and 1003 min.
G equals 69.97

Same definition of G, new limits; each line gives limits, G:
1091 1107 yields 97.44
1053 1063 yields 79.77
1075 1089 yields 91.17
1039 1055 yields 79.77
